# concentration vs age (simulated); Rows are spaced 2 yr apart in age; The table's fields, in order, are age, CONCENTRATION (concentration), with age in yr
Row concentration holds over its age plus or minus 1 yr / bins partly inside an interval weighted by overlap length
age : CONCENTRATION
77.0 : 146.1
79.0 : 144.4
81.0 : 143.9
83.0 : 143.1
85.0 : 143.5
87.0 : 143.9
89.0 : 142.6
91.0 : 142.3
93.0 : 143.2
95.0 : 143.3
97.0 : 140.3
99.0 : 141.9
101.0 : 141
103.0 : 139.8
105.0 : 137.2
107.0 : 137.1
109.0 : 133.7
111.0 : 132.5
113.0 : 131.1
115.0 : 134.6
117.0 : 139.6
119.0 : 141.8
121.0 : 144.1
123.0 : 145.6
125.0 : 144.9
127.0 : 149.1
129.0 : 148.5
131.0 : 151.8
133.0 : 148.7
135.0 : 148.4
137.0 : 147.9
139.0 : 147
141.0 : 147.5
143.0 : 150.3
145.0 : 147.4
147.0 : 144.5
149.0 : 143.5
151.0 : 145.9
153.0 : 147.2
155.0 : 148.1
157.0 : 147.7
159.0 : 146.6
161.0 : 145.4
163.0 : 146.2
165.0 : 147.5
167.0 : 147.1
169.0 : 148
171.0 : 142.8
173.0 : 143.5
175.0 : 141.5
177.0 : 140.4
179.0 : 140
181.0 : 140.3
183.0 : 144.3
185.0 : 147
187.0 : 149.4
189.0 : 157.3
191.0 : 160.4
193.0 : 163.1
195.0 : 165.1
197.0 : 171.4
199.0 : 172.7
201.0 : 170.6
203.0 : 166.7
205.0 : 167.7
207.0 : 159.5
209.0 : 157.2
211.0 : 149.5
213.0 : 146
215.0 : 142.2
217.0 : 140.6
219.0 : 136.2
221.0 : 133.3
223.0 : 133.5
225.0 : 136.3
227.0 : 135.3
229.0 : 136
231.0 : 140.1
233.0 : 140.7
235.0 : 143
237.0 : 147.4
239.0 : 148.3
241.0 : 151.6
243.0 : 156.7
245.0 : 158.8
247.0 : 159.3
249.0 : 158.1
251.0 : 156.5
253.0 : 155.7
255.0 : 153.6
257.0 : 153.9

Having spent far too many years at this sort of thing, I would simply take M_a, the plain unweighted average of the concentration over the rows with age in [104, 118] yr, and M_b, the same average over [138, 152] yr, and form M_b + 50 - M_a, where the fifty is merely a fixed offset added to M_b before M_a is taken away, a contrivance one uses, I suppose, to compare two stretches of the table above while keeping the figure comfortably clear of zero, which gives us 61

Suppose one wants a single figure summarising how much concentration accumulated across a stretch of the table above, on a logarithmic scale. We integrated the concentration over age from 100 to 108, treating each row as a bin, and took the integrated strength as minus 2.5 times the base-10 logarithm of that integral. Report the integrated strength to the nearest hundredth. -7.61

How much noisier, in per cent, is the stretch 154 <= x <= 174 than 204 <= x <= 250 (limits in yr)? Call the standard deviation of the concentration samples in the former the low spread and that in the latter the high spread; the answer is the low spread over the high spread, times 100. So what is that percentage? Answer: 18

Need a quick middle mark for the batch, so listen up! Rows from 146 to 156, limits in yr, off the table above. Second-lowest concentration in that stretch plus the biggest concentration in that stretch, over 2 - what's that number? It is 146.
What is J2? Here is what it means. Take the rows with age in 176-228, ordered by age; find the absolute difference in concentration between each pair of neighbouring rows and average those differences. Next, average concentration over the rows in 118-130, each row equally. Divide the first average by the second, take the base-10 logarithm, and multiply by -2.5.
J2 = 4.2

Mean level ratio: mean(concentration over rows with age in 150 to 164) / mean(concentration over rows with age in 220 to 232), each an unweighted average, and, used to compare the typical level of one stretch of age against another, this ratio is 1.08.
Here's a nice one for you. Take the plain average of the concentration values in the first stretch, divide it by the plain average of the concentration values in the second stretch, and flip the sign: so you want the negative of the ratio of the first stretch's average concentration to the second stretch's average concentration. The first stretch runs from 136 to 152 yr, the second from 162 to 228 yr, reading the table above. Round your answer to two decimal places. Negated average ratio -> -0.98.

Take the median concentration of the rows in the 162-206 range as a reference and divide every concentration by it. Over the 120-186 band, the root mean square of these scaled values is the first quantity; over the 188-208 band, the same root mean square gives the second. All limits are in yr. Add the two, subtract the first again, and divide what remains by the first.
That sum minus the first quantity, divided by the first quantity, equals 1.13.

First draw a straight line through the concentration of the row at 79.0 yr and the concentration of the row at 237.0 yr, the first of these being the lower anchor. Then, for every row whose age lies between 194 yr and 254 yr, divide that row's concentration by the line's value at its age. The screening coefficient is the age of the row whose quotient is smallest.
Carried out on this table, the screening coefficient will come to 221.0 yr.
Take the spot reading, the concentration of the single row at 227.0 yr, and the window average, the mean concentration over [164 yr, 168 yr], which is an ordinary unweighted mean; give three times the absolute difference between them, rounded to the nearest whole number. 36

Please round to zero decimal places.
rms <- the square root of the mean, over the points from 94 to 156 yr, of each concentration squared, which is 143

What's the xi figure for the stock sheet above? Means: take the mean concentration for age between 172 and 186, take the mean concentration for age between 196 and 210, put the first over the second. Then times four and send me 3.42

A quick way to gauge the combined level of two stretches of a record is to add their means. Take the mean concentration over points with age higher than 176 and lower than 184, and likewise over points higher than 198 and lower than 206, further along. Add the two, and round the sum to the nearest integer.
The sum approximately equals 311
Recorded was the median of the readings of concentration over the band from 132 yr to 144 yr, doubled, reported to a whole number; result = 296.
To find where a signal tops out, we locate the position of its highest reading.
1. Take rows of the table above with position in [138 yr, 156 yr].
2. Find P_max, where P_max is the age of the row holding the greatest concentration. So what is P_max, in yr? 143.0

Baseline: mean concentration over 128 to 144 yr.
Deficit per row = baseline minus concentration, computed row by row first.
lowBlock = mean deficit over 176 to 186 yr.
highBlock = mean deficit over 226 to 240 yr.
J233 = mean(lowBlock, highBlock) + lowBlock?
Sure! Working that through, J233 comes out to 13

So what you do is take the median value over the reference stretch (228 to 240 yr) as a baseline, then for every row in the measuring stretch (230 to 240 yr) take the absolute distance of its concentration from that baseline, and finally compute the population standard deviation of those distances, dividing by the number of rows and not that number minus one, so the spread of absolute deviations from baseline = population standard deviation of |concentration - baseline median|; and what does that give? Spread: 2.3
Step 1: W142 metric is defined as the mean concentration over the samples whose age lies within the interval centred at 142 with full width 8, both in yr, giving 148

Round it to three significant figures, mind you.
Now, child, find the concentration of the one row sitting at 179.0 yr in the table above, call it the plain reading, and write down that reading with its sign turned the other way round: -140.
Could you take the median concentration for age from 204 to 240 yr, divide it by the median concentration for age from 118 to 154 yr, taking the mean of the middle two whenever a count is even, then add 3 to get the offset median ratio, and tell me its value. 3.96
